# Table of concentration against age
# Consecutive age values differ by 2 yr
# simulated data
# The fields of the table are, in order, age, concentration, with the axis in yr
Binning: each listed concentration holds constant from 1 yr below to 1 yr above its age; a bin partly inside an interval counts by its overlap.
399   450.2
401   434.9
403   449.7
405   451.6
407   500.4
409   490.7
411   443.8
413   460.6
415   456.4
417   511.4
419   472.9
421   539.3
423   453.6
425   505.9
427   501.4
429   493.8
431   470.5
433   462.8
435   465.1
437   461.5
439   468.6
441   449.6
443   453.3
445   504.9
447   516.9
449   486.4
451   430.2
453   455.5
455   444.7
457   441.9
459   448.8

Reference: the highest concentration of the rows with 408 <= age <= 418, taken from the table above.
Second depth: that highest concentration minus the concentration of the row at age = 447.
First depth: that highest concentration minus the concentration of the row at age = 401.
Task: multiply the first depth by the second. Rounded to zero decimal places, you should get -421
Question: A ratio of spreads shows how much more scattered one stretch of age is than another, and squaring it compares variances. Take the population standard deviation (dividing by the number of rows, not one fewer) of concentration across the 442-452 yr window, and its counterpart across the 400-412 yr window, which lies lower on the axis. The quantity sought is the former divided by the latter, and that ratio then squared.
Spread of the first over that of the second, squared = 1.7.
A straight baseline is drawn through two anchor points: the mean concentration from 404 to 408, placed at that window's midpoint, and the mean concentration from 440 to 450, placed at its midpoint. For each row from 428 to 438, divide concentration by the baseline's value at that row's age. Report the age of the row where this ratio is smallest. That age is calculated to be 437 yr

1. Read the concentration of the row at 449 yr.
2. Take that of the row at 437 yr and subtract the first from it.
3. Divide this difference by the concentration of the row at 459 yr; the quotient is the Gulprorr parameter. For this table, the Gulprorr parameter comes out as -0.06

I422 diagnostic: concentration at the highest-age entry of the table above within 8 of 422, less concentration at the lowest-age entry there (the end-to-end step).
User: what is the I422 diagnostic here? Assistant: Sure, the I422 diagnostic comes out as 37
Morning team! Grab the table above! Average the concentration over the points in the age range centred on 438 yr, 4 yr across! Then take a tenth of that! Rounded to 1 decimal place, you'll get 46.5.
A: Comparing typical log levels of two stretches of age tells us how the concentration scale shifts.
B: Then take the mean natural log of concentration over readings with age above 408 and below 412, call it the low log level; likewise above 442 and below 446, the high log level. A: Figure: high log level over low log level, 1.004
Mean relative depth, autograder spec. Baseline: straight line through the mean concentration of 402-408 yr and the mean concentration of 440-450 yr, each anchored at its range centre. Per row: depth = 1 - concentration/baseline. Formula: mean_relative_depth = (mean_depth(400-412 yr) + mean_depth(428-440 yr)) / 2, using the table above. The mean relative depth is 0.014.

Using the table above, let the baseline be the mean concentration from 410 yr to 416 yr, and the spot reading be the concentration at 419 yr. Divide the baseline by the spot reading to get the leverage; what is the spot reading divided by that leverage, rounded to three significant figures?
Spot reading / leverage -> 493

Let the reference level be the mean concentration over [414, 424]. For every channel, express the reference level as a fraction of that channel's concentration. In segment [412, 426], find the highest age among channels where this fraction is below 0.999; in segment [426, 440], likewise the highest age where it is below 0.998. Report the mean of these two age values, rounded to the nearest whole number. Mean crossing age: 427 yr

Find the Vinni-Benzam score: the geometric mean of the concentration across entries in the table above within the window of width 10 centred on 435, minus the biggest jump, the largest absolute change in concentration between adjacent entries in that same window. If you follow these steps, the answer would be 458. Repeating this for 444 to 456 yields 416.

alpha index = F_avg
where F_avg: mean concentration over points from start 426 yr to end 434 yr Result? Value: 482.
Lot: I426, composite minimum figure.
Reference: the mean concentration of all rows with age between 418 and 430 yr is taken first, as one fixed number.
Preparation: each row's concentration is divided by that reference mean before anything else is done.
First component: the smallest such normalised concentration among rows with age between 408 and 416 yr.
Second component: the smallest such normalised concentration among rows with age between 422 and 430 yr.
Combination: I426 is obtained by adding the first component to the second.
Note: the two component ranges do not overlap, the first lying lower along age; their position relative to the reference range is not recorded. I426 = 1.81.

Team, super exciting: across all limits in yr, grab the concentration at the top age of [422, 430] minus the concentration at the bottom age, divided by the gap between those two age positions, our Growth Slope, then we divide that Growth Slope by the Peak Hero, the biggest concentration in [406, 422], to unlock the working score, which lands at 0.012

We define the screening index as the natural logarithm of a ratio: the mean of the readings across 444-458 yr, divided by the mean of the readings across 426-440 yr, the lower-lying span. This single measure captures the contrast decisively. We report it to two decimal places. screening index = -0.01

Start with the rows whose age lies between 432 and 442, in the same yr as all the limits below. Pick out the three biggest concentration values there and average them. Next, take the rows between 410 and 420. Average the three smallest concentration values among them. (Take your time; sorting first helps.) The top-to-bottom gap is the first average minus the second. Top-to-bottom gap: 11.9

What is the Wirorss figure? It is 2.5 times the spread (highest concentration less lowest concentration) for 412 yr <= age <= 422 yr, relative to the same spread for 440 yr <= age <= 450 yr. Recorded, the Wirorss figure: 3.1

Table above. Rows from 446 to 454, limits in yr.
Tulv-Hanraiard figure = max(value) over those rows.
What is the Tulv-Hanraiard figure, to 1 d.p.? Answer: 516.9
